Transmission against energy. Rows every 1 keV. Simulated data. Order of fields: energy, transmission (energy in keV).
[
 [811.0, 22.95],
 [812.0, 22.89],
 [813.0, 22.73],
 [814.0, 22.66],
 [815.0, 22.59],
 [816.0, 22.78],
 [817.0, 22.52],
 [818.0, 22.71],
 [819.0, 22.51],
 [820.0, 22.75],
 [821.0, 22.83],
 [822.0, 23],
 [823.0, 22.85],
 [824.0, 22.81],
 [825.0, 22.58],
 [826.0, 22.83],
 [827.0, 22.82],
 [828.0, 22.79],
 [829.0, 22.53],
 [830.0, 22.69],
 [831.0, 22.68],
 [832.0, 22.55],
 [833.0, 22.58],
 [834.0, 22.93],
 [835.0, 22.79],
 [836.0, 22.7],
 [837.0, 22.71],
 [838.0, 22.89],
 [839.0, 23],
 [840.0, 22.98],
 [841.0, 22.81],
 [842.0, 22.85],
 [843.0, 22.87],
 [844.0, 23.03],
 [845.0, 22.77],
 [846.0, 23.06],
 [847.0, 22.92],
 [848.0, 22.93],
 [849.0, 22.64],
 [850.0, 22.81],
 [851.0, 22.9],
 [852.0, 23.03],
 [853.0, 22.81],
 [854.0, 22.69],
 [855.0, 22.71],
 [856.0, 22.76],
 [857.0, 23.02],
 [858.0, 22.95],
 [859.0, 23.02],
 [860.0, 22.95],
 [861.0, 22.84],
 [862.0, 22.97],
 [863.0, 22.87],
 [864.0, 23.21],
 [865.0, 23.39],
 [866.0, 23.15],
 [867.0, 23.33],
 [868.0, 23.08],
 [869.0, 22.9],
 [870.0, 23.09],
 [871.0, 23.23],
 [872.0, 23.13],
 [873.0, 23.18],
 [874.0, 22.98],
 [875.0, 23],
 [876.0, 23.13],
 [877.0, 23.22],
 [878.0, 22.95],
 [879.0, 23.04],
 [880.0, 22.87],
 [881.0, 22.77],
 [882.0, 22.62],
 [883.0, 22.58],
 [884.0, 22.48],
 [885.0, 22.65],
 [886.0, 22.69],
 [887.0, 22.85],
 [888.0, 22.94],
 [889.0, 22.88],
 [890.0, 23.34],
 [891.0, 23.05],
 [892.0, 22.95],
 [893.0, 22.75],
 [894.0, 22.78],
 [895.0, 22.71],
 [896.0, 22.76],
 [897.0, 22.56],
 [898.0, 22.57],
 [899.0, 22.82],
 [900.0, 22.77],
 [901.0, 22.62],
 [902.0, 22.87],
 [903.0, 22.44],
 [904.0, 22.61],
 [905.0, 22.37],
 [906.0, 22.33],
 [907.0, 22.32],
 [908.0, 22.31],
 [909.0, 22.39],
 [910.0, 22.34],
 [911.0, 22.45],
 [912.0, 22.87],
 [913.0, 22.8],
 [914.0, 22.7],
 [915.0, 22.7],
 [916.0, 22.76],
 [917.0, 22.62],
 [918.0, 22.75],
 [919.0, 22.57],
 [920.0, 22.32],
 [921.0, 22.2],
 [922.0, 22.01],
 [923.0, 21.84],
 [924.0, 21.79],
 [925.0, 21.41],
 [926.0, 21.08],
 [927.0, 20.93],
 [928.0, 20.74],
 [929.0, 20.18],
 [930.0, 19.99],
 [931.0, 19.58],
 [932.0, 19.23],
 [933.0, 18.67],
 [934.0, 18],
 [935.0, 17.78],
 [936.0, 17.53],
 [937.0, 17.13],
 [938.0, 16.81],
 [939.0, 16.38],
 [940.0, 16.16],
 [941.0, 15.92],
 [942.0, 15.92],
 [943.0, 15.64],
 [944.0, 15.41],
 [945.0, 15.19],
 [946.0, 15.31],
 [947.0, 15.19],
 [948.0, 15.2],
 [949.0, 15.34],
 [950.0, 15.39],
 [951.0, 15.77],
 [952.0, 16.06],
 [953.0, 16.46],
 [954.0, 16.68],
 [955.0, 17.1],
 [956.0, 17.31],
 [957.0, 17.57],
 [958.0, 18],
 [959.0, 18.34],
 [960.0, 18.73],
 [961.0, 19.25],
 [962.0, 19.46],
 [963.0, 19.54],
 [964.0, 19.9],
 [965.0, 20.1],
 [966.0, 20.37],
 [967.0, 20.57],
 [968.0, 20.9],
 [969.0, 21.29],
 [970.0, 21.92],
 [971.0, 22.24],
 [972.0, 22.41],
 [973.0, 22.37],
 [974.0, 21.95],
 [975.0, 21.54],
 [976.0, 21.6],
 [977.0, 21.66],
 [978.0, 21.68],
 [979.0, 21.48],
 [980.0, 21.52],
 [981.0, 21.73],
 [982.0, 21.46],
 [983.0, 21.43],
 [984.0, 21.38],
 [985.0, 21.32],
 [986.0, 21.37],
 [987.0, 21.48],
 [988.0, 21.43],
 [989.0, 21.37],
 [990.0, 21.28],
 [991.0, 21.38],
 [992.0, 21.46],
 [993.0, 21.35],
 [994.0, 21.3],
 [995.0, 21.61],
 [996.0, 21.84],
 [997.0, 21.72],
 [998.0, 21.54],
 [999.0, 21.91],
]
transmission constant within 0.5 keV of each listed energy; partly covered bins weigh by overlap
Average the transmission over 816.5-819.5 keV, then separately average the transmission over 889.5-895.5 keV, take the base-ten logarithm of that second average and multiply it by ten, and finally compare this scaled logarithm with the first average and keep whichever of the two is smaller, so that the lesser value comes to 13.6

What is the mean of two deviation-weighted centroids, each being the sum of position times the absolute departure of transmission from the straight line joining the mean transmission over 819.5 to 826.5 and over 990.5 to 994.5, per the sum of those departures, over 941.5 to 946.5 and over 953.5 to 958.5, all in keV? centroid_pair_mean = 950.0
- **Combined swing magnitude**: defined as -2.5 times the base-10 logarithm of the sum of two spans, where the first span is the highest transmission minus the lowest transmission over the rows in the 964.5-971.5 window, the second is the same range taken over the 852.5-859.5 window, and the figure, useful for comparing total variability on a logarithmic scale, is -1.0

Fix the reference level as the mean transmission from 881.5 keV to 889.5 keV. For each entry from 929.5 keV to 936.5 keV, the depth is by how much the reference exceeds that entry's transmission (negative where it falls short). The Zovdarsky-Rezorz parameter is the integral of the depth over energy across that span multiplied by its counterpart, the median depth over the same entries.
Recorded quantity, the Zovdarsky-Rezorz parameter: 114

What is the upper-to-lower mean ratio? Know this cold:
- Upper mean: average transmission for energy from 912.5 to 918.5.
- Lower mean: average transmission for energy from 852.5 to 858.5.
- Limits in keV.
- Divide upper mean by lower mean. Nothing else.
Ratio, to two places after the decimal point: 1.00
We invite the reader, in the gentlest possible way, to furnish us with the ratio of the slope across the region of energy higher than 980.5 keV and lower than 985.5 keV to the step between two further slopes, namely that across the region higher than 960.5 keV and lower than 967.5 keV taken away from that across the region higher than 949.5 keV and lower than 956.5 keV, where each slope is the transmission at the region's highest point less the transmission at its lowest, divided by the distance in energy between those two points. -1.0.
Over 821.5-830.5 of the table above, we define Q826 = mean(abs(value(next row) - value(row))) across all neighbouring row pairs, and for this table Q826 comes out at 0.141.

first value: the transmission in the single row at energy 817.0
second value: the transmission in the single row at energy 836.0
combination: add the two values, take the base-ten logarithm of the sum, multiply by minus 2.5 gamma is -4.14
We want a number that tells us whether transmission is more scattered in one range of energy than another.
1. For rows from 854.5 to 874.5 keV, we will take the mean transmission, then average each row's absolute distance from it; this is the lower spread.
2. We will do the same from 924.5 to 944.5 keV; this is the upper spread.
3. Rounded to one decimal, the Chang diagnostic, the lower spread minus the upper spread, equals -1.6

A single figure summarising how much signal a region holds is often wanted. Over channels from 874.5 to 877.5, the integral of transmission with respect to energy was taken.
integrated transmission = 69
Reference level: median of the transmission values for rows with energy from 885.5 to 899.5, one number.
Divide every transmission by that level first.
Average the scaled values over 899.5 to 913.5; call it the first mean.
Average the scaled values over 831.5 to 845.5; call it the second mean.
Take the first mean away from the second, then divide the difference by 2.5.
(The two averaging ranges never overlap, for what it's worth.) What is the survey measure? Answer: 0.005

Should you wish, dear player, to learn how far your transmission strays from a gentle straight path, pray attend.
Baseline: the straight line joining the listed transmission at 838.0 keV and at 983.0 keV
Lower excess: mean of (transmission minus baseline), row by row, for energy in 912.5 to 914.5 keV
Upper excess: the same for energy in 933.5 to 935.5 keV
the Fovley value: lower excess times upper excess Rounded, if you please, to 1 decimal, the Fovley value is -2.5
